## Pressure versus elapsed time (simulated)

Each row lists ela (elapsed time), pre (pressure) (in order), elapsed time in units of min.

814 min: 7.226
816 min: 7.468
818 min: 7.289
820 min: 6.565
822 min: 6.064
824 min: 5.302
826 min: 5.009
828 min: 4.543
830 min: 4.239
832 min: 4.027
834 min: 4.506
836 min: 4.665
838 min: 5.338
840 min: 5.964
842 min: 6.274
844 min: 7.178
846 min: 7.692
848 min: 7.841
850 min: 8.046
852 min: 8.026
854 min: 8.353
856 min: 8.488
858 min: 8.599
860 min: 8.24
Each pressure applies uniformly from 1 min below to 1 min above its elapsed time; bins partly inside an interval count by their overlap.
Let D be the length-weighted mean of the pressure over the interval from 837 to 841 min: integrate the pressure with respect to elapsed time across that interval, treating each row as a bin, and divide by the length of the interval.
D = 5.7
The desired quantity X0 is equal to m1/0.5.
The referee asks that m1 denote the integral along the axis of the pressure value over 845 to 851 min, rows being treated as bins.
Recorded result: 94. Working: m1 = 47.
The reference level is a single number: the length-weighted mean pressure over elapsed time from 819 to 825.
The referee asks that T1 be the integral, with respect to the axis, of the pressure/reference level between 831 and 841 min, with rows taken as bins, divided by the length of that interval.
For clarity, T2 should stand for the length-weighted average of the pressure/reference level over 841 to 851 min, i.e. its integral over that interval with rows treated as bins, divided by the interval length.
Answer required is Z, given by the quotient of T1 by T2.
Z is 0.7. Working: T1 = 0.82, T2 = 1.24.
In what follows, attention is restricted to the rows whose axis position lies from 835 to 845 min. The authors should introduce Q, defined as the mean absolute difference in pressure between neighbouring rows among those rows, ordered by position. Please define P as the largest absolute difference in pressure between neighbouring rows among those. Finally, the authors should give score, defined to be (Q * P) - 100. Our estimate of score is -99.4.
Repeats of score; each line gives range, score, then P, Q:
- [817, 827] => -99.6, 0.8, 0.57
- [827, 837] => -99.9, 0.5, 0.29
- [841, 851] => -99.6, 0.9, 0.44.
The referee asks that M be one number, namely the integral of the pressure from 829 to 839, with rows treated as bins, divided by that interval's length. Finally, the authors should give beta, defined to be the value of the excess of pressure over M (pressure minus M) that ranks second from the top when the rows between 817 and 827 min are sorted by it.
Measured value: 2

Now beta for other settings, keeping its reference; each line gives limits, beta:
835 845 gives 2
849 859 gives 4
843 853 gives 3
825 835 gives 0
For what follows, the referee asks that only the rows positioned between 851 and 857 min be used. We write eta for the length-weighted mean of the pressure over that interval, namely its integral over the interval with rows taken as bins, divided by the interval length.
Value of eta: 8.3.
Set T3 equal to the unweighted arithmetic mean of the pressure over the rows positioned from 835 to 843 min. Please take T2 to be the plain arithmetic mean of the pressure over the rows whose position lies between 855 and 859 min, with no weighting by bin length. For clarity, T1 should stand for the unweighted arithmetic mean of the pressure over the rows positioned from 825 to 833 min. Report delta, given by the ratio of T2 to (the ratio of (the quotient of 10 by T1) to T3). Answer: 21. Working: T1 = 4.45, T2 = 8.5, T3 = 5.56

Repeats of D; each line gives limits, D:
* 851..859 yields 8.4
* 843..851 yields 7.7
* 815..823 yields 6.8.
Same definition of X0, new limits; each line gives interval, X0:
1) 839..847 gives 108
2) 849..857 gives 132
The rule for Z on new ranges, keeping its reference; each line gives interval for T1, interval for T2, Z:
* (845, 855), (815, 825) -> 1.2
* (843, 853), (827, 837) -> 1.8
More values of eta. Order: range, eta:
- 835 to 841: 5.3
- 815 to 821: 7.1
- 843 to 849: 7.6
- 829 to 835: 4.3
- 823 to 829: 5.0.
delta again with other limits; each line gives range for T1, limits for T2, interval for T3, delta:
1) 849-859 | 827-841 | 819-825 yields 24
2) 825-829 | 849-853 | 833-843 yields 21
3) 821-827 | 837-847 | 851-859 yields 30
